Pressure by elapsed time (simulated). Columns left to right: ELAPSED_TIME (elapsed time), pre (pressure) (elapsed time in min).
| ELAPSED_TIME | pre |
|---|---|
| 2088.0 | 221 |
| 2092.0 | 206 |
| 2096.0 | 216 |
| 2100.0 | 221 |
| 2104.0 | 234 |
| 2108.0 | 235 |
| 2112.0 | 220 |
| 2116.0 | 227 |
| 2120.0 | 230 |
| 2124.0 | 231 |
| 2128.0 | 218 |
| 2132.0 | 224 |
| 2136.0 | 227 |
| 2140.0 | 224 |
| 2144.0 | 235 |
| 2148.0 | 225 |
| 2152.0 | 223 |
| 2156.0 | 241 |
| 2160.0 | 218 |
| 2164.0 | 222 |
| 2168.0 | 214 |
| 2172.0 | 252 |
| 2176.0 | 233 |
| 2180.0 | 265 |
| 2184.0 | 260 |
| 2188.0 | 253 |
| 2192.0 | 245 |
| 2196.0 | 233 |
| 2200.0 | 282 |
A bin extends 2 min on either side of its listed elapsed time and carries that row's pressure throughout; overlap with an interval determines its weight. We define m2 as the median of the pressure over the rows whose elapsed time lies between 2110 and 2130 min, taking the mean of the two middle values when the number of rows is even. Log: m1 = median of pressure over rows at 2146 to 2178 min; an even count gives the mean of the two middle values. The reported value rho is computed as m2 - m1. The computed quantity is 3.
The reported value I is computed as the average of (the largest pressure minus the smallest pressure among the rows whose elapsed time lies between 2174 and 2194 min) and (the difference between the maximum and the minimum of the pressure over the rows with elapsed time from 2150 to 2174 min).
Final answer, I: 35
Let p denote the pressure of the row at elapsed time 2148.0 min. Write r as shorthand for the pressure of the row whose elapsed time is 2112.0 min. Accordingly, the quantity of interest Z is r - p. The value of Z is -5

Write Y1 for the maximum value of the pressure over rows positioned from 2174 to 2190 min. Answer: 265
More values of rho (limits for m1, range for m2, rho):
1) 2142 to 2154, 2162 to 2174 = -3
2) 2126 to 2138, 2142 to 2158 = 6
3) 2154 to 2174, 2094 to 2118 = 2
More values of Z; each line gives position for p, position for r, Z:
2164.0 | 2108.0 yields 13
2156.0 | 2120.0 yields -11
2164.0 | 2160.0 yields -4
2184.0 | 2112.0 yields -40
